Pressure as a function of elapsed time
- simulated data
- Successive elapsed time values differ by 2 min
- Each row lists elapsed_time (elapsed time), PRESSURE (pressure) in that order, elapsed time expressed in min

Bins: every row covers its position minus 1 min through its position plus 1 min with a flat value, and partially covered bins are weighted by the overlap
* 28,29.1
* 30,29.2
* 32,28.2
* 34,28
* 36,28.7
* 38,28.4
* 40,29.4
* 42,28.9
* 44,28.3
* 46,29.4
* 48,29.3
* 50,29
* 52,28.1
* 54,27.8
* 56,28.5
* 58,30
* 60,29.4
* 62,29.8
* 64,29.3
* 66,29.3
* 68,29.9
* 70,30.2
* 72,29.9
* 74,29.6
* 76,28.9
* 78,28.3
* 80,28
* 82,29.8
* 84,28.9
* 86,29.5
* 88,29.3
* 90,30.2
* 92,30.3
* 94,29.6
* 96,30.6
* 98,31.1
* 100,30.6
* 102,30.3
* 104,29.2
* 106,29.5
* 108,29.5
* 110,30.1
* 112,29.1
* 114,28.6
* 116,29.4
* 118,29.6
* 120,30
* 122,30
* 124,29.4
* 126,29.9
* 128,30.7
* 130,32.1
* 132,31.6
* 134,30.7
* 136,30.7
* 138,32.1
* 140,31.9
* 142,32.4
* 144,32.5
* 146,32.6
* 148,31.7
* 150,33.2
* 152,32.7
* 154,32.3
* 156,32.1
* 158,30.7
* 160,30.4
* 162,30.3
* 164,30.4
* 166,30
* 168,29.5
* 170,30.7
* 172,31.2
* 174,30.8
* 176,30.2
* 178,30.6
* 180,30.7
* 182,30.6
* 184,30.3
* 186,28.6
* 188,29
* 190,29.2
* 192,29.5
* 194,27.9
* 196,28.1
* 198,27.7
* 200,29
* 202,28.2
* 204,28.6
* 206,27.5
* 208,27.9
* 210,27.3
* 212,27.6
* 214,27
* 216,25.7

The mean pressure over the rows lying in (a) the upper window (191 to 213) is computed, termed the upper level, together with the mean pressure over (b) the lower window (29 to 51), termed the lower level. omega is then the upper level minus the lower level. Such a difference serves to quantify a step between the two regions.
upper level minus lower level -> -0.7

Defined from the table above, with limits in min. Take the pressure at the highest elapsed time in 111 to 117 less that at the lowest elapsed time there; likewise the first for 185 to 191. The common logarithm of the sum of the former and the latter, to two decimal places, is -0.05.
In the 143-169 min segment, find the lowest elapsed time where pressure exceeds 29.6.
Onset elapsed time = 144 min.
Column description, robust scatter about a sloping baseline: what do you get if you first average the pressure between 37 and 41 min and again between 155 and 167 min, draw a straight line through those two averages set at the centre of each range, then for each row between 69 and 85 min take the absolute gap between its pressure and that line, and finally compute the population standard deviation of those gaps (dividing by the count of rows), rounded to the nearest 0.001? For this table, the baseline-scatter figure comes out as 0.410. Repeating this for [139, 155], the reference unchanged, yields 0.419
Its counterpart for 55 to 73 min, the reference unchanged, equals 0.298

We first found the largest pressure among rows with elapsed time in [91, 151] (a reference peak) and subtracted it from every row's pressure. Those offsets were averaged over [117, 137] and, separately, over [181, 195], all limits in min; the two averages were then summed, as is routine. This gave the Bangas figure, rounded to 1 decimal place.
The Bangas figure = -6.6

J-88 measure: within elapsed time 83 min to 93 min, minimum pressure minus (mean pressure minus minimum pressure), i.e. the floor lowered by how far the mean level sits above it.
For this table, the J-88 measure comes 28.2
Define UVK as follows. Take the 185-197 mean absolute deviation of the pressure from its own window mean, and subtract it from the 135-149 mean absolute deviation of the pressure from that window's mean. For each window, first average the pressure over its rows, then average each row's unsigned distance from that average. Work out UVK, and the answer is -0.04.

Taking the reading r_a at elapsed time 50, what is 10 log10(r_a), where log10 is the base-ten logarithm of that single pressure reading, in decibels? 14.6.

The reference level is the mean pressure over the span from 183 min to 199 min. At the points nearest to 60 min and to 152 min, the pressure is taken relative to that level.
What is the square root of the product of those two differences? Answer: 1.5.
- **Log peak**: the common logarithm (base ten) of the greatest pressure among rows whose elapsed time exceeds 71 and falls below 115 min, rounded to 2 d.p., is 1.49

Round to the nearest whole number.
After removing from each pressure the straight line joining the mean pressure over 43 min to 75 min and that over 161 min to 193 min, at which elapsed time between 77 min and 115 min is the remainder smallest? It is 80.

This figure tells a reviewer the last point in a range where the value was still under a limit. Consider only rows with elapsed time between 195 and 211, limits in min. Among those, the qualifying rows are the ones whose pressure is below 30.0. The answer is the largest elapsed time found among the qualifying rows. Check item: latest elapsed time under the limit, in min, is 210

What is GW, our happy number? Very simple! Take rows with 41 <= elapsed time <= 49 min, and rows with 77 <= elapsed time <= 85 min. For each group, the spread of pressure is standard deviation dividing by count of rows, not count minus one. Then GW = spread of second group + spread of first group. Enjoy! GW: 1.1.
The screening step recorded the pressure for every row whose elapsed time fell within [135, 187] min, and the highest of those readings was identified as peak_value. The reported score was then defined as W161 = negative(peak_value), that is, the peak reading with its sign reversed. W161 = -33.2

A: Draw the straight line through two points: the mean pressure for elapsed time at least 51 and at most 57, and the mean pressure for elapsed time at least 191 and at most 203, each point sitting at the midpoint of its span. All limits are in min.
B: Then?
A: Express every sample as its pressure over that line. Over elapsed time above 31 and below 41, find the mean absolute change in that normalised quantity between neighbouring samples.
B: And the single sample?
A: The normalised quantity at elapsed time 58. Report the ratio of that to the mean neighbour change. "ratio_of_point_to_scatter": 54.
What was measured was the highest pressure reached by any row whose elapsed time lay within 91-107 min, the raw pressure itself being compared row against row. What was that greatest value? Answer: 31.1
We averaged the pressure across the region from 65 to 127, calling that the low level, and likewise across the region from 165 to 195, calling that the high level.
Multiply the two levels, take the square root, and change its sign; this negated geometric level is -29.8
